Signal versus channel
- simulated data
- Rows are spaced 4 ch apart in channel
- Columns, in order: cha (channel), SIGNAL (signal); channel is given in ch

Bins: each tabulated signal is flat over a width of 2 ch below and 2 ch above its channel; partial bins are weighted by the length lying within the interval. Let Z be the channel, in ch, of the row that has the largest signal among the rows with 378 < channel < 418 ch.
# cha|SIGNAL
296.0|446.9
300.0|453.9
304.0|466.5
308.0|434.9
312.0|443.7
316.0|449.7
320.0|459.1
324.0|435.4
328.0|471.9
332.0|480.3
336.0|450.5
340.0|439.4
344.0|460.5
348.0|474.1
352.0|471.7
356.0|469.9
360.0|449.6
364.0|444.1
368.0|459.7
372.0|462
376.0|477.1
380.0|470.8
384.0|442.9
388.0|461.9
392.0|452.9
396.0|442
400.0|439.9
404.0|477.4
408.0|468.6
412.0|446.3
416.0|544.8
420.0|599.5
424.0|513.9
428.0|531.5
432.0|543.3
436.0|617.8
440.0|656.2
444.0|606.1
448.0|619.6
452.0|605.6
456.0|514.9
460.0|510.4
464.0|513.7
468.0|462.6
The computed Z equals 416.0 ch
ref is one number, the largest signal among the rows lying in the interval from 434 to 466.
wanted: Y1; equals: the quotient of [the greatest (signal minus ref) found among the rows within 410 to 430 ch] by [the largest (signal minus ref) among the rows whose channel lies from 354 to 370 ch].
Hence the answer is 0.3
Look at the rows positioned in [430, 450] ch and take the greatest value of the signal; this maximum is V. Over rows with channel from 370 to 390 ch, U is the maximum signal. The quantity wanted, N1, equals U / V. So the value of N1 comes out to 0.7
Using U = 477.1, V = 656.2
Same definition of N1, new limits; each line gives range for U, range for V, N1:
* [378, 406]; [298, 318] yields 1.0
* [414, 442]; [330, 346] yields 1.4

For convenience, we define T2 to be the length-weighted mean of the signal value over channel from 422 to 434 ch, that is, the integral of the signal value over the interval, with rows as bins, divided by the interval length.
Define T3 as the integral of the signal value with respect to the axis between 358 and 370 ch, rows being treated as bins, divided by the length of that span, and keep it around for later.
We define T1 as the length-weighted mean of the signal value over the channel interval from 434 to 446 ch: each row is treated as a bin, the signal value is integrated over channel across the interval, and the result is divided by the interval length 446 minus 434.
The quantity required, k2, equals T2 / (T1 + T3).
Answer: 0.49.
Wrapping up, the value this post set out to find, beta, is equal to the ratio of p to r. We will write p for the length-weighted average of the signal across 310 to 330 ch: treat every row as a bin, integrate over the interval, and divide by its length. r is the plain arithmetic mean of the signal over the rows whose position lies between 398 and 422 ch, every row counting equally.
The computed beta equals 0.91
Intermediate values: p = 452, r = 496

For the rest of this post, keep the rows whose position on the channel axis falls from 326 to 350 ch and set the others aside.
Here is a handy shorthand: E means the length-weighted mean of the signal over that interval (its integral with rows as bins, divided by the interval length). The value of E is 463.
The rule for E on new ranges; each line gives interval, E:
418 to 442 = 577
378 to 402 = 452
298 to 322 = 451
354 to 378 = 460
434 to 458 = 603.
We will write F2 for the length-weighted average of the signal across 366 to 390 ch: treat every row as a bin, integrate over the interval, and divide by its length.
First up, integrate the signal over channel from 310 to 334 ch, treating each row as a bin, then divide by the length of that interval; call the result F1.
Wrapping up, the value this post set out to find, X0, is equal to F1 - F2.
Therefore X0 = -6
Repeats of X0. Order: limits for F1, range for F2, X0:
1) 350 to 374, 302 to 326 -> 11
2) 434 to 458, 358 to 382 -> 143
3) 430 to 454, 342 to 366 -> 146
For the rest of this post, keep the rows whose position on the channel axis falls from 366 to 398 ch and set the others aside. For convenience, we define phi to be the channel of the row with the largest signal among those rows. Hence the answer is 376.0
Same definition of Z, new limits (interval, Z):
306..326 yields 320.0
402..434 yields 420.0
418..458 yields 440.0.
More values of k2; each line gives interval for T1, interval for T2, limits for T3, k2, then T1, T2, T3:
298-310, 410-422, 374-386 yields 0.58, 452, 530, 464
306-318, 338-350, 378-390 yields 0.51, 443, 458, 459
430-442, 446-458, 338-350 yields 0.55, 606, 580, 458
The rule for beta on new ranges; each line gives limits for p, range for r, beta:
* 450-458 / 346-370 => 1.21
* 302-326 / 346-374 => 0.97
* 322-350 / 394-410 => 1.00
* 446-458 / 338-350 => 1.27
